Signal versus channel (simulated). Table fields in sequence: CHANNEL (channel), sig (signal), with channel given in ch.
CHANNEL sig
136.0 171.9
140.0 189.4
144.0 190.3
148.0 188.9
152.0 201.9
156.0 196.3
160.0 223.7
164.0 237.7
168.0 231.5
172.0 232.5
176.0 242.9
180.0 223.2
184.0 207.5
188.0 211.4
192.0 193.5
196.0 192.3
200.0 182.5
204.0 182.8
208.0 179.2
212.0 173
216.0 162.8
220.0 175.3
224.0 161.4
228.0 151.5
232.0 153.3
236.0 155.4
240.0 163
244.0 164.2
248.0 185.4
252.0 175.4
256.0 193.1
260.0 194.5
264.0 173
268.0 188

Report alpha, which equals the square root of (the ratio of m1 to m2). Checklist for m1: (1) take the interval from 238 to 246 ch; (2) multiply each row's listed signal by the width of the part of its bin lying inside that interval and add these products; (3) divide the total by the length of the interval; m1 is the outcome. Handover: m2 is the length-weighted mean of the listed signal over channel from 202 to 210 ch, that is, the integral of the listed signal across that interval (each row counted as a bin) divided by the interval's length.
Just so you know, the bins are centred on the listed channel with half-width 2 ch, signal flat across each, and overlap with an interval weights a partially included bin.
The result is 0.95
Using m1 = 164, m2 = 181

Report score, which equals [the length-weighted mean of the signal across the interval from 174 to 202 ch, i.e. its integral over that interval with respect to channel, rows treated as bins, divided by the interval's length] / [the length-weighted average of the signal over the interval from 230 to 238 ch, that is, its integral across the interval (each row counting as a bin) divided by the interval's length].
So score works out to 1.35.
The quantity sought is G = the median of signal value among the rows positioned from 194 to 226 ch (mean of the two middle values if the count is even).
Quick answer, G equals 177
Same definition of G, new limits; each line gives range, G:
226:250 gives 159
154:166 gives 224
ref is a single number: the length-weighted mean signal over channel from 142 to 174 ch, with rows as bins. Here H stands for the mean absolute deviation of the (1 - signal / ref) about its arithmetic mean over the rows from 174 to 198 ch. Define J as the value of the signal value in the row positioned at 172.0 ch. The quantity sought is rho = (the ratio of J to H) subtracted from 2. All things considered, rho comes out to -3491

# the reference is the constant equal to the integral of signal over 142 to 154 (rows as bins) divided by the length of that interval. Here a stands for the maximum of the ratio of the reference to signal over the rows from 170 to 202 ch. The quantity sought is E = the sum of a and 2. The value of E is 3.06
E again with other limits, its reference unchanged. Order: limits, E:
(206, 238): 3.28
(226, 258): 3.28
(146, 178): 3.03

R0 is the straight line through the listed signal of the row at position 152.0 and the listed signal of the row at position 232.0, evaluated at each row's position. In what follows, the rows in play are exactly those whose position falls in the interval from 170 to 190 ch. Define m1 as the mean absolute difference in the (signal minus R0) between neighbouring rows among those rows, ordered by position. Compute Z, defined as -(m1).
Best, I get -12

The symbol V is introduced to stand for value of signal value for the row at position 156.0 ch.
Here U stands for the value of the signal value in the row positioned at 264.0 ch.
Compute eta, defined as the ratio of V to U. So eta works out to 1.13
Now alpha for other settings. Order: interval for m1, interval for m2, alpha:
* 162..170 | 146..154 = 1.10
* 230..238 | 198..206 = 0.92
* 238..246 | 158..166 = 0.84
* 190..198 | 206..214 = 1.05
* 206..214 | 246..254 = 0.99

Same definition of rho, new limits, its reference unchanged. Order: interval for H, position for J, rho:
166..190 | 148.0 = -3721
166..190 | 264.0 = -3408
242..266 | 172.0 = -4914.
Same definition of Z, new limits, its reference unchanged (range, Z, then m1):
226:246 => -6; 6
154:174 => -13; 13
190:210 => -3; 3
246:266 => -13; 13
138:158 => -6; 6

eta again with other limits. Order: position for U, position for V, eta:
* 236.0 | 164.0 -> 1.53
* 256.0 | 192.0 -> 1.00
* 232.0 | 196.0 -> 1.25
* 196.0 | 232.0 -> 0.80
